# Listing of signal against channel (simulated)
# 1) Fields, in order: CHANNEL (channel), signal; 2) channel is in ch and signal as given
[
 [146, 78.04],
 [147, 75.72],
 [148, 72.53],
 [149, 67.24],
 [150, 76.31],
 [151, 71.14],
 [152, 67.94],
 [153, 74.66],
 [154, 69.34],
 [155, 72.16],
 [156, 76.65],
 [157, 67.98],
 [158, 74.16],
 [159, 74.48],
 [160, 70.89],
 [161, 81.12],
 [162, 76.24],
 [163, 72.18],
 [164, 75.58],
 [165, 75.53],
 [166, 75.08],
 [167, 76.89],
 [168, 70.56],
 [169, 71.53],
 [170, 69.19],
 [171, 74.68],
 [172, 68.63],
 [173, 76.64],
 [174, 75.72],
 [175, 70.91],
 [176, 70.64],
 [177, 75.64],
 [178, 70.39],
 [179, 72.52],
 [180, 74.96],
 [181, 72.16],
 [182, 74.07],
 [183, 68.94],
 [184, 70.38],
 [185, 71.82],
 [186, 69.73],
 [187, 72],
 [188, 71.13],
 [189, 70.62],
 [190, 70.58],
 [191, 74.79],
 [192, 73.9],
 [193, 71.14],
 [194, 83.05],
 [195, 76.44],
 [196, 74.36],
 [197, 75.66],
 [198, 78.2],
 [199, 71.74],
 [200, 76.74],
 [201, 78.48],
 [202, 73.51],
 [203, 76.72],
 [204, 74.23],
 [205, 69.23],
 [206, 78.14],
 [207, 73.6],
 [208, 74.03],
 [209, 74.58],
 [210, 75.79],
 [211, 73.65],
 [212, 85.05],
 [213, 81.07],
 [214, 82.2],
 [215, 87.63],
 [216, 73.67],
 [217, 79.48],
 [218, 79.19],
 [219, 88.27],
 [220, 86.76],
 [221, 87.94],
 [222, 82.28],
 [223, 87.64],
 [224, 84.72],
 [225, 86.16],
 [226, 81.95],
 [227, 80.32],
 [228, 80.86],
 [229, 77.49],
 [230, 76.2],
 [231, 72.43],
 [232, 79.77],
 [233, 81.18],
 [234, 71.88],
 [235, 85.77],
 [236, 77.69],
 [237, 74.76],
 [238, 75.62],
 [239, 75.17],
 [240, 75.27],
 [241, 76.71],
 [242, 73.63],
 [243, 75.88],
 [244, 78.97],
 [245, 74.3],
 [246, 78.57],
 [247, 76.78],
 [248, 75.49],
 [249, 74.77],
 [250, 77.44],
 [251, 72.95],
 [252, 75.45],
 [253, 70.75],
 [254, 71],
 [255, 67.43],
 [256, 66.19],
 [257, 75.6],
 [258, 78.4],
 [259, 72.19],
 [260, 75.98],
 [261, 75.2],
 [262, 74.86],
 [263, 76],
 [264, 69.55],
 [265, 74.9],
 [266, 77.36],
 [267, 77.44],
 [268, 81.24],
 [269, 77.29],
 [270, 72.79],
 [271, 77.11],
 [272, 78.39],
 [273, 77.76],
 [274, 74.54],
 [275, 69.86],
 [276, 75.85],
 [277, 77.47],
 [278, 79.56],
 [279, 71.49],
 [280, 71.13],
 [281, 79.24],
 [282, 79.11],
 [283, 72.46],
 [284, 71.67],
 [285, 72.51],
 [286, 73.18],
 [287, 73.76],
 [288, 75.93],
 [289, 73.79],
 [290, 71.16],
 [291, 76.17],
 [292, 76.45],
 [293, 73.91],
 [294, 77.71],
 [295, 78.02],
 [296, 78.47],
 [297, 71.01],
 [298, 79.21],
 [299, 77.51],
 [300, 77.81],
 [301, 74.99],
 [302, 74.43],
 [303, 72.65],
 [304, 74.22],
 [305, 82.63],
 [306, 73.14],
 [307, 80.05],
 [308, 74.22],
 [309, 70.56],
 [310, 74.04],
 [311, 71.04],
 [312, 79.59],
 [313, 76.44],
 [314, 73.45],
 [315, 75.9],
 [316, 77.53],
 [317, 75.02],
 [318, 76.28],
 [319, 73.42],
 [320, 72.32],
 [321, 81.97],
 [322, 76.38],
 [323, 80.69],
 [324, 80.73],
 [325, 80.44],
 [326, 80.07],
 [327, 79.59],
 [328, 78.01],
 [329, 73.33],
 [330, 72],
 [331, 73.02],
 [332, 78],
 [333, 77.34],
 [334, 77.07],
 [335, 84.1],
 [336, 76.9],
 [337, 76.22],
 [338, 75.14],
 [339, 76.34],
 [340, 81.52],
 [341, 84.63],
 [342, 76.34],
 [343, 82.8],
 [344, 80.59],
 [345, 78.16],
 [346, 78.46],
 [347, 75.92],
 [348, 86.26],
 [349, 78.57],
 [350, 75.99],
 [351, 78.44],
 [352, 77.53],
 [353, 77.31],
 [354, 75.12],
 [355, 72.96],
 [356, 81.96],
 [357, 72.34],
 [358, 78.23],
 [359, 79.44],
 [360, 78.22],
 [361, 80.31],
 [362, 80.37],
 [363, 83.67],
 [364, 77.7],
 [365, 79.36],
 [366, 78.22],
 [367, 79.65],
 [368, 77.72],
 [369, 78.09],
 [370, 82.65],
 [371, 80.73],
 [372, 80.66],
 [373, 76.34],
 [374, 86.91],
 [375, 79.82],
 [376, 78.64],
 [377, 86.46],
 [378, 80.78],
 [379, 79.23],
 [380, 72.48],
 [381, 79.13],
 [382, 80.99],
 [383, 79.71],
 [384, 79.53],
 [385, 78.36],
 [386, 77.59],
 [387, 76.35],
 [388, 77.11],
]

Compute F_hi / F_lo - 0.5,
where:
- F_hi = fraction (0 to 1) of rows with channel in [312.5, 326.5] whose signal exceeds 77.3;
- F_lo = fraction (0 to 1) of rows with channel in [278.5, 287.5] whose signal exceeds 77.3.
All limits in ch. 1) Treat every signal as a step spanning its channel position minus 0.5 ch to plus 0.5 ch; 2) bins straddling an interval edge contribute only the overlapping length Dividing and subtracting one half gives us 1.4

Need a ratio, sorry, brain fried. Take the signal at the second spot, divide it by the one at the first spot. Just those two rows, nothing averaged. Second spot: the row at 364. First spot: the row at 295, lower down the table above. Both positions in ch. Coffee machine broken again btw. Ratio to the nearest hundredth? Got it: 1.00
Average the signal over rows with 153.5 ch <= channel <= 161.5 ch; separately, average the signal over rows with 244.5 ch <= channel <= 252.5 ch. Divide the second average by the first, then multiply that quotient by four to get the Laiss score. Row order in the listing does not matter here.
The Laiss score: 4.13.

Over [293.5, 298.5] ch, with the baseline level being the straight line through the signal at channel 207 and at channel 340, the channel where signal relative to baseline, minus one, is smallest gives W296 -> 297 ch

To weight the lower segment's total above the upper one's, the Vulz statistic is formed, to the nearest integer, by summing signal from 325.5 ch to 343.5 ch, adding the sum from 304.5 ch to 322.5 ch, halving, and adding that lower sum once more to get 2747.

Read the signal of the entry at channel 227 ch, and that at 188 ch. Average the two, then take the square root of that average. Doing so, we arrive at 8.70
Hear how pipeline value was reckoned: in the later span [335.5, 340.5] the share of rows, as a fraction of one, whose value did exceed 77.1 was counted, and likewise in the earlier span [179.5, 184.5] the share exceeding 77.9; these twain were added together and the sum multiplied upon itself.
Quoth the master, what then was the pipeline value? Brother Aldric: 0.0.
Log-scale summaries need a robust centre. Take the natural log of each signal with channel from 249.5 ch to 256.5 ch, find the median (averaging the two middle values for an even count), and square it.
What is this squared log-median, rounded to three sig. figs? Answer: 18.2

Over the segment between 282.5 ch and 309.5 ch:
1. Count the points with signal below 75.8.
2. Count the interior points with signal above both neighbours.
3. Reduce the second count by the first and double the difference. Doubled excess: -18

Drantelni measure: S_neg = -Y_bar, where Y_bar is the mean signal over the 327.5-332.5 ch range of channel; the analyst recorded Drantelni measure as -75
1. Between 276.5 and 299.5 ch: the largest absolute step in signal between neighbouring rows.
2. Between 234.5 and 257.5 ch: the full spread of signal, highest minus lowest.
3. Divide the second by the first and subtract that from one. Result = -1.4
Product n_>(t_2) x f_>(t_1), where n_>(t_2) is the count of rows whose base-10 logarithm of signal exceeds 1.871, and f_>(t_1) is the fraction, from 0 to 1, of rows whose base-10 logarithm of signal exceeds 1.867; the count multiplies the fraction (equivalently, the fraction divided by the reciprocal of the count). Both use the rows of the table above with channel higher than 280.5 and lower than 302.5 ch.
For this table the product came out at 9.5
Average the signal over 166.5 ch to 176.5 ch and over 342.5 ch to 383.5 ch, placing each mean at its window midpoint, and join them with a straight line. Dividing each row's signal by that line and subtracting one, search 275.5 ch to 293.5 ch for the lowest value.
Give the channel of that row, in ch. 290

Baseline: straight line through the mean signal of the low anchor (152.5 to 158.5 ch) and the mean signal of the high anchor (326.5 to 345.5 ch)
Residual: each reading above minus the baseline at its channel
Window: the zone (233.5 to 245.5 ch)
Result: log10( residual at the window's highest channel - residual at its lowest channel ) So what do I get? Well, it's 0.3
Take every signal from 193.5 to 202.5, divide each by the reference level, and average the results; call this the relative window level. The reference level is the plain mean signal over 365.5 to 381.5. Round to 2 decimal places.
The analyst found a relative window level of 0.96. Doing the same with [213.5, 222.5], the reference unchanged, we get 1.04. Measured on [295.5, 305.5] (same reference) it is 0.96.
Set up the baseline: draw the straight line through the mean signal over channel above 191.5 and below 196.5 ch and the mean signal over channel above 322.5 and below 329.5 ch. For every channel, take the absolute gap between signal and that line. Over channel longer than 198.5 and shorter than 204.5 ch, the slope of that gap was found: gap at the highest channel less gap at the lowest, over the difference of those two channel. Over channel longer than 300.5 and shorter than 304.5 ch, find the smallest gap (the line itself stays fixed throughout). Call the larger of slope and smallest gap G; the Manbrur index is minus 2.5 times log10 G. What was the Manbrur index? -1.3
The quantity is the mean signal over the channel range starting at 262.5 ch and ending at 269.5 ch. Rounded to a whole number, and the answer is 76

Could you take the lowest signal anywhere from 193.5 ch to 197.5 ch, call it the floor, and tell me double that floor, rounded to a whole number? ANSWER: 149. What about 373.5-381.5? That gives 145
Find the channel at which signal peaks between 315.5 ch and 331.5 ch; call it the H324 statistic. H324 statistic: 321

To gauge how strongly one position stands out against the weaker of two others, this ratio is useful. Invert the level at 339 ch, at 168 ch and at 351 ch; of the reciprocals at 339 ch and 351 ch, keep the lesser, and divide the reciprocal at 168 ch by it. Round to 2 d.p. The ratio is 1.11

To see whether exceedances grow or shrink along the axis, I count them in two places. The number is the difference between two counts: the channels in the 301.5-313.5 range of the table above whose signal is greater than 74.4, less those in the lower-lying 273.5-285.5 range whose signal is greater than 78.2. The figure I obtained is 2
